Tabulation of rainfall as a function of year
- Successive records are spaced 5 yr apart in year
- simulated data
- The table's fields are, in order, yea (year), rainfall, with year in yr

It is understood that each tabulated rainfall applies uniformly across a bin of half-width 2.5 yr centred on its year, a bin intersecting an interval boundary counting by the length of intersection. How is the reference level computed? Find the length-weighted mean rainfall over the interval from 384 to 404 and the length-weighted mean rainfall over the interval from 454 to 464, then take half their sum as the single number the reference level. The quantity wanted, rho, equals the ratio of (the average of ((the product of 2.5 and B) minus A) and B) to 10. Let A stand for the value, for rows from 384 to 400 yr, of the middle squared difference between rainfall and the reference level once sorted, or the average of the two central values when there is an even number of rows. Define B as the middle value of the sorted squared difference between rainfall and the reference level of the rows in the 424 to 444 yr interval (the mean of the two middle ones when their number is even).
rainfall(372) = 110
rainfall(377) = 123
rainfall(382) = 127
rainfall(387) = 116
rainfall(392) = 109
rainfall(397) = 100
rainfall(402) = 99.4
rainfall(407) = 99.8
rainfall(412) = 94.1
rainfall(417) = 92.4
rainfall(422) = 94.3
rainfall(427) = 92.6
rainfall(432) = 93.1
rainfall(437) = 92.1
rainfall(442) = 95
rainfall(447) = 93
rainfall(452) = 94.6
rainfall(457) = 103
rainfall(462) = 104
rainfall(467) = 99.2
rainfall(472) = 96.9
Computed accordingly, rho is 24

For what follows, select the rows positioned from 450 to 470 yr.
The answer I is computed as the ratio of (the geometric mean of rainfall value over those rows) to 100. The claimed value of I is 1.00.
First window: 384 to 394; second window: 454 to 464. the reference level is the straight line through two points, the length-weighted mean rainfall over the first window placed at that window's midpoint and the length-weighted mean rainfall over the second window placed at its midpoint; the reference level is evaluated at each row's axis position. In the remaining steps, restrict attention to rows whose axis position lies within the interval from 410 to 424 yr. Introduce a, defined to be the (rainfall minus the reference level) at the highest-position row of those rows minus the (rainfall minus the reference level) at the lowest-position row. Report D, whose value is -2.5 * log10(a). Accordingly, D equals -0.6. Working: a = 1.7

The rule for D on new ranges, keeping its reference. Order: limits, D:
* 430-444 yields -1.3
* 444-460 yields -2.6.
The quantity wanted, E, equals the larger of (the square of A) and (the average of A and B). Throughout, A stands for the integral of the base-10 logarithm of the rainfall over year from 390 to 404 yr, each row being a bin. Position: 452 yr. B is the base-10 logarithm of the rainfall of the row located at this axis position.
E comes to 793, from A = 28.2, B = 1.976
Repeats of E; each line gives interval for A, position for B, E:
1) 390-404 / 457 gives 793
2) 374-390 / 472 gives 1111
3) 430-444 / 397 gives 761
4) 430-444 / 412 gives 761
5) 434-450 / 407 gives 994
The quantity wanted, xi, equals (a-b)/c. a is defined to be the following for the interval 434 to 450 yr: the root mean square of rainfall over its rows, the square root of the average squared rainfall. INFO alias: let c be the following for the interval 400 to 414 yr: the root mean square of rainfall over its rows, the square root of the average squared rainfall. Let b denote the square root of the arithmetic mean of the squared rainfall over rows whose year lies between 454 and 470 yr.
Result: -0.09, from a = 93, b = 102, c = 98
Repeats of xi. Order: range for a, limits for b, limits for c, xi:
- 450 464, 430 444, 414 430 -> 0.08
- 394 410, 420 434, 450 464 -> 0.06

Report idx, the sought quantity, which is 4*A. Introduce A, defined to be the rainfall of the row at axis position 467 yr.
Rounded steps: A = 99.2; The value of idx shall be 397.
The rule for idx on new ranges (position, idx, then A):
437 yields 368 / 92.1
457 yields 412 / 103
